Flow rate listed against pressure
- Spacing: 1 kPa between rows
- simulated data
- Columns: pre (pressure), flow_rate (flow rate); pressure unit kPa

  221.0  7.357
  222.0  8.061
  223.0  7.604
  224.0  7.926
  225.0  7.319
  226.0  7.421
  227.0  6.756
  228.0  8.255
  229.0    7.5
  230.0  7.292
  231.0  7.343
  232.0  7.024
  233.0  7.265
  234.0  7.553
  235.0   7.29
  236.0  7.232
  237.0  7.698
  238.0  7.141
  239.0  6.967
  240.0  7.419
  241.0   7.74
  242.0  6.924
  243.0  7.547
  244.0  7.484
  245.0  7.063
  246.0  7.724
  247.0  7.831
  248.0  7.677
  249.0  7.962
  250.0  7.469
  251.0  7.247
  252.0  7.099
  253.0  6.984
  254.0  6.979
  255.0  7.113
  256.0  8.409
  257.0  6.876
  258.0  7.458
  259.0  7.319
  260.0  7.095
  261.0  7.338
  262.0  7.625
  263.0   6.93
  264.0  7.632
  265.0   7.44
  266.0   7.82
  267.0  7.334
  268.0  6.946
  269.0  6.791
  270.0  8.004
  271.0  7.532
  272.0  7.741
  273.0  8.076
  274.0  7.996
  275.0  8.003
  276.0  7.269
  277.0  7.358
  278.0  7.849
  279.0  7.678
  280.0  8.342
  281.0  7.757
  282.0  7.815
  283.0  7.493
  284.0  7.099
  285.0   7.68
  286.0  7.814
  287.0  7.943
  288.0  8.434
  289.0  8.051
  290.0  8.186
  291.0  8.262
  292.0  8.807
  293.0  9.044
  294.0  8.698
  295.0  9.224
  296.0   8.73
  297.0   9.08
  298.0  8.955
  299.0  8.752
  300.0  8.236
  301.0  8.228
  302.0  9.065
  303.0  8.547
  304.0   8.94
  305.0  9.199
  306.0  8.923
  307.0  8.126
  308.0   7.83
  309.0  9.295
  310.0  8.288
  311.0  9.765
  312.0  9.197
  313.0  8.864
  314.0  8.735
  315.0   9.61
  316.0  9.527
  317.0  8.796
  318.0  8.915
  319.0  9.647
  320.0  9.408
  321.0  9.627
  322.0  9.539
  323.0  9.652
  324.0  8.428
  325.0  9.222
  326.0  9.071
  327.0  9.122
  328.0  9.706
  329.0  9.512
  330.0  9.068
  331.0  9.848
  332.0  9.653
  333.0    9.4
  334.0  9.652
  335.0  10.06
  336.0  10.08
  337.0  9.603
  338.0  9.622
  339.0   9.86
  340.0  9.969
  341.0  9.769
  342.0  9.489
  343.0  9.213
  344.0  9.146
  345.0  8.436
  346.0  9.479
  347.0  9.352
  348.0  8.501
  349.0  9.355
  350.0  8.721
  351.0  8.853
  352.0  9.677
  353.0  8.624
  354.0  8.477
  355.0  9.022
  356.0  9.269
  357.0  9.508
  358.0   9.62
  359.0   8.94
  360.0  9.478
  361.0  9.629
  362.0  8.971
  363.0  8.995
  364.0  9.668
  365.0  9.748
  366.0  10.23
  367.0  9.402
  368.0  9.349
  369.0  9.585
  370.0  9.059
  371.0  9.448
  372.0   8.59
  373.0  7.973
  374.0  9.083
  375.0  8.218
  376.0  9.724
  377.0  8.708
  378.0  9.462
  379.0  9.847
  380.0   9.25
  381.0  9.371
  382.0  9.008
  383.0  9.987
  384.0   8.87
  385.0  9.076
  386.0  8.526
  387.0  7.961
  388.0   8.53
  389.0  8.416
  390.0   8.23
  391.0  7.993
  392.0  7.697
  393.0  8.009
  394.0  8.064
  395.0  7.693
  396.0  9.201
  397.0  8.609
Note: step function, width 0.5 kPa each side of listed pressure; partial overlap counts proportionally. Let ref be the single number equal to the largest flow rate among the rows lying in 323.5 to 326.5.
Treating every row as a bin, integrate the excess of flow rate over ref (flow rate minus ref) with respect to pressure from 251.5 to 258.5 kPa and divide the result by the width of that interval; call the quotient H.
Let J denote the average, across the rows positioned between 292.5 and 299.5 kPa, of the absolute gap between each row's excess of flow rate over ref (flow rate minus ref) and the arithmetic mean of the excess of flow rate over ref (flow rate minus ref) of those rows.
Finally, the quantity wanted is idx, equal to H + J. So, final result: -1.8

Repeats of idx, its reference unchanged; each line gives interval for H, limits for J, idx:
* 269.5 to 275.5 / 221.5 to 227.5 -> -1.0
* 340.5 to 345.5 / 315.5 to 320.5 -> 0.3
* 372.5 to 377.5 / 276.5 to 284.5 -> -0.2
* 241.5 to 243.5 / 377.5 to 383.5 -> -1.7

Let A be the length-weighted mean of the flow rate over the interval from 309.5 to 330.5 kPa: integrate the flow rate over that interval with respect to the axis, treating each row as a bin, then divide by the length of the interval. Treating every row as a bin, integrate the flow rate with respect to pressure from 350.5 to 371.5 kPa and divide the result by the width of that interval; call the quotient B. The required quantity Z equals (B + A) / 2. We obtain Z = 9.27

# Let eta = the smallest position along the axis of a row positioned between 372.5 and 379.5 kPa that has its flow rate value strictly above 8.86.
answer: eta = 374.0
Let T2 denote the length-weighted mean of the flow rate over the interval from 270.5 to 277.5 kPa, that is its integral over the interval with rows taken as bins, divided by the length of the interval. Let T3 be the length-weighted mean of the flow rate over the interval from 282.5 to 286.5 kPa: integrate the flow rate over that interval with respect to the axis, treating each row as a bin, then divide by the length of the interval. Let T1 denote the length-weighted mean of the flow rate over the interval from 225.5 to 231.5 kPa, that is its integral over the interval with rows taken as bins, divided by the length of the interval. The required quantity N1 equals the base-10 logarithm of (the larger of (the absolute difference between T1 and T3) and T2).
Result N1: 0.887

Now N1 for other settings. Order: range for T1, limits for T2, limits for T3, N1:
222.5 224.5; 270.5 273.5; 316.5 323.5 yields 0.891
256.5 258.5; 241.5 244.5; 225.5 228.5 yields 0.864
